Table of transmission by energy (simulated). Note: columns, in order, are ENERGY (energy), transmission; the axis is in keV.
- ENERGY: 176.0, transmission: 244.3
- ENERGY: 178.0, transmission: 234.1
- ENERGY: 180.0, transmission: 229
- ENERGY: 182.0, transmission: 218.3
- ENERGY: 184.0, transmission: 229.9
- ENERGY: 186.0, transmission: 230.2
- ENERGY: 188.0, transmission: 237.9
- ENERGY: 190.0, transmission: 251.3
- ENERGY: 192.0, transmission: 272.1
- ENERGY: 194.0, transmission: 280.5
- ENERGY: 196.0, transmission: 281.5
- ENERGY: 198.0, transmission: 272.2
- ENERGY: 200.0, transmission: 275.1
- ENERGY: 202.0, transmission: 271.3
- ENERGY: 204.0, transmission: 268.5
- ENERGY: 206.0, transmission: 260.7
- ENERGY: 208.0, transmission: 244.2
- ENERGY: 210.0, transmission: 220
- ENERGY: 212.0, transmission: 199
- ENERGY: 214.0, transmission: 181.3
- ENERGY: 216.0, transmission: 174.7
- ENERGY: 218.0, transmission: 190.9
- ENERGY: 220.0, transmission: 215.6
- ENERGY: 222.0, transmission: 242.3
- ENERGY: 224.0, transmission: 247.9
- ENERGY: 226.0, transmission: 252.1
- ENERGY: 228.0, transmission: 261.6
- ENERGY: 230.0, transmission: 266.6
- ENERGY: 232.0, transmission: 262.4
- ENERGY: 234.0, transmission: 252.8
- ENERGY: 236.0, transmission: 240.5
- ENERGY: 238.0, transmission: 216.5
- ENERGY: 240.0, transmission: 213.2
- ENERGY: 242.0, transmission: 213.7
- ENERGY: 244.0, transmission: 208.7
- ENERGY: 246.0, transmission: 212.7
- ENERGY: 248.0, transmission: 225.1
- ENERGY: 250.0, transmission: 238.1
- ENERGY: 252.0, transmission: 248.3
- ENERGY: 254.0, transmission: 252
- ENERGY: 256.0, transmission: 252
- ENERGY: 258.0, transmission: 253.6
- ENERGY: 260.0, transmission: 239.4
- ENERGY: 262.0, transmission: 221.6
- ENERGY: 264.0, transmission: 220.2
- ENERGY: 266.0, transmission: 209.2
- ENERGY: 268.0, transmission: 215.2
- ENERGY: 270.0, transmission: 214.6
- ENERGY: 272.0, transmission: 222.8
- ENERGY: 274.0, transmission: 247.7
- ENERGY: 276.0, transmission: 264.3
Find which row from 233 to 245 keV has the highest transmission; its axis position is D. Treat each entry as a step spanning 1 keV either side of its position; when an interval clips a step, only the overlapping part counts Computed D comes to 234.0 keV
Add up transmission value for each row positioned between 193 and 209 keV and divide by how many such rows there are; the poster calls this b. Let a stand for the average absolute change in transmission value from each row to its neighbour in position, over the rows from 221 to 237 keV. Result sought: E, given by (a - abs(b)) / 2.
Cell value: -131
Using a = 7.2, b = 269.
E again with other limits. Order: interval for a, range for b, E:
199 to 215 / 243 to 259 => -111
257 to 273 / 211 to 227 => -102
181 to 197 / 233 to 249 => -107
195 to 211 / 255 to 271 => -109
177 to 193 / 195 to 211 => -126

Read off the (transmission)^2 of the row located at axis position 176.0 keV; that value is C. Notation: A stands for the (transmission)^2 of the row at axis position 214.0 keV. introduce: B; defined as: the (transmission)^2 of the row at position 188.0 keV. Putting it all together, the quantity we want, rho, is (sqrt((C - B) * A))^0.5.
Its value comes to 100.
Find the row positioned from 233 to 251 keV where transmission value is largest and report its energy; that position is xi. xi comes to 234.0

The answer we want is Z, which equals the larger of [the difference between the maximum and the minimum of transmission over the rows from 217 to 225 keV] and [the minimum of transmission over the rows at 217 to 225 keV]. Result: 191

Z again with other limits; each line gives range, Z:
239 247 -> 209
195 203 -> 271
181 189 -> 218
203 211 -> 220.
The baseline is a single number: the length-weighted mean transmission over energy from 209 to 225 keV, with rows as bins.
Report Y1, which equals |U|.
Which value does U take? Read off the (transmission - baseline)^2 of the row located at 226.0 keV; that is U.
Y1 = 1861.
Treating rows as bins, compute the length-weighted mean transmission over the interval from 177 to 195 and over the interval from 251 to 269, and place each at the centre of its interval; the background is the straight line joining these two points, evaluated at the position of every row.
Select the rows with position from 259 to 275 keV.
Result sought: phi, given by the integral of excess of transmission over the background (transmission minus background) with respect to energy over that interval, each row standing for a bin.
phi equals -160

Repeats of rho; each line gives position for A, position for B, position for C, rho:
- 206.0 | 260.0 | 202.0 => 182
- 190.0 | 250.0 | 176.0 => 117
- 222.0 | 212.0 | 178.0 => 173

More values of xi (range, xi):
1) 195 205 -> 196.0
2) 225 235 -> 230.0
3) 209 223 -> 222.0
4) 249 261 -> 258.0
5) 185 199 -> 196.0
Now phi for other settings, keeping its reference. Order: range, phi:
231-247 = -149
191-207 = 505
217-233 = 65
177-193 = -78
